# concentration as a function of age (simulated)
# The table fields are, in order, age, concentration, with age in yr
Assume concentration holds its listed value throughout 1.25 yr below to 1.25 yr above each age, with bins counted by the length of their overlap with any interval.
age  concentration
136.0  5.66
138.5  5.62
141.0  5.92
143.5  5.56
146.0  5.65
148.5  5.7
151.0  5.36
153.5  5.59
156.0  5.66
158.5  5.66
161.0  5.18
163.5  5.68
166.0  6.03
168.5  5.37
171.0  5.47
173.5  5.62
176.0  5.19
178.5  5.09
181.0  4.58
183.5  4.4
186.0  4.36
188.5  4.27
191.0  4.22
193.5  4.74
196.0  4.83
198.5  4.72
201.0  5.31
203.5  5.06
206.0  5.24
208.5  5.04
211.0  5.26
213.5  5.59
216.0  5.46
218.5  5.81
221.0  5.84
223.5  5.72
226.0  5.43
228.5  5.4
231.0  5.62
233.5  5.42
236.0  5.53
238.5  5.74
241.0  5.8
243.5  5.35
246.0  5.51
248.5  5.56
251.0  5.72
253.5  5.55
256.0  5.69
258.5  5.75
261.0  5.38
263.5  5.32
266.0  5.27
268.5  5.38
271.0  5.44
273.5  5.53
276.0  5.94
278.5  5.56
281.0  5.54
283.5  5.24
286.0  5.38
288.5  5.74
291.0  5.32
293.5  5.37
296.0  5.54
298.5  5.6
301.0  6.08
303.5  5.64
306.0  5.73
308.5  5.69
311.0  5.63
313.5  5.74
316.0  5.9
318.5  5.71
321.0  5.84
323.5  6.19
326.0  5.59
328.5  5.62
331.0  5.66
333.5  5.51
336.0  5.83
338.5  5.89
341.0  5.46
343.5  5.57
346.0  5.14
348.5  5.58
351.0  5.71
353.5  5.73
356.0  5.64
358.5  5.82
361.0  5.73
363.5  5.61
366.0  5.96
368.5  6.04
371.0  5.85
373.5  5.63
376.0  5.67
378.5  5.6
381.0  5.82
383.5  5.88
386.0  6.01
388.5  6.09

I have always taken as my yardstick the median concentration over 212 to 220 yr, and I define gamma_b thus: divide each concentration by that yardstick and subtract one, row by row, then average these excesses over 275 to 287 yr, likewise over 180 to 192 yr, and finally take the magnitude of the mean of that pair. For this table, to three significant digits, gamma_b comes 0.115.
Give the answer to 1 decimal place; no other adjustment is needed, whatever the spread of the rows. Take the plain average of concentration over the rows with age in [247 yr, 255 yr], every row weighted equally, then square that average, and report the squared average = 31.5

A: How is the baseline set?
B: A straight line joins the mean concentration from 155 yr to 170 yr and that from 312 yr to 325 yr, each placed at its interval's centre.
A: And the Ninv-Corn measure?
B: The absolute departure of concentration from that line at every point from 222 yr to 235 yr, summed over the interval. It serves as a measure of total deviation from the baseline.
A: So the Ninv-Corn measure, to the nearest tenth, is 1.0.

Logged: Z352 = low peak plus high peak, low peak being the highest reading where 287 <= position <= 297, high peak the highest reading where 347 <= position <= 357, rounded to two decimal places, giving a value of 11.47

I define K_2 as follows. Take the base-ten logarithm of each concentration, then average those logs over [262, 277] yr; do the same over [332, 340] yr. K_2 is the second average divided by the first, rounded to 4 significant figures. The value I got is 1.028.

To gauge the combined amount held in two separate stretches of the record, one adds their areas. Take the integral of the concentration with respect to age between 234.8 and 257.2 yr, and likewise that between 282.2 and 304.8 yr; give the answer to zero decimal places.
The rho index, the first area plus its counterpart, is 251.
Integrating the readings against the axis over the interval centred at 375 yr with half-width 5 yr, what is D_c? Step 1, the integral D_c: 56.9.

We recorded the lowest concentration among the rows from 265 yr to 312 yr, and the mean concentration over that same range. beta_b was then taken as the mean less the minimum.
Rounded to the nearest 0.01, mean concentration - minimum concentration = 0.32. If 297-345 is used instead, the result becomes 0.27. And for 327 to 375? 0.54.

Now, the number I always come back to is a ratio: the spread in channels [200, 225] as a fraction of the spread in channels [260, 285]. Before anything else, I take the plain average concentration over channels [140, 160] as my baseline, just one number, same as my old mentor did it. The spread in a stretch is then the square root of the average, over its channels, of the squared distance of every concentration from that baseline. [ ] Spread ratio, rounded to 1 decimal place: 1.3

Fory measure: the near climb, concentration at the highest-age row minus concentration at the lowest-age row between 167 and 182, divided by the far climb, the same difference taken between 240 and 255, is 3.2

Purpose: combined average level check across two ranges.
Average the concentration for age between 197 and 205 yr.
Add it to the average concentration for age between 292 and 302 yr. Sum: 10.7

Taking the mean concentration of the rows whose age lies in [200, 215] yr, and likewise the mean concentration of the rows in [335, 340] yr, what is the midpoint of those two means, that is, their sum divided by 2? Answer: 5.55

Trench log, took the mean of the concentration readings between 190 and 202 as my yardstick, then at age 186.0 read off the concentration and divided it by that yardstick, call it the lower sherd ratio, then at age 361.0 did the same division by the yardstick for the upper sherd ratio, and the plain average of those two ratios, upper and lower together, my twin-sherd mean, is 1.06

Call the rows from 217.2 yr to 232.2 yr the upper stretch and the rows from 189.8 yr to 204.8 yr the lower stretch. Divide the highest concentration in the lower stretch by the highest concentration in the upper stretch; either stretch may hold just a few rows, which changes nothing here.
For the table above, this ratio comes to 0.91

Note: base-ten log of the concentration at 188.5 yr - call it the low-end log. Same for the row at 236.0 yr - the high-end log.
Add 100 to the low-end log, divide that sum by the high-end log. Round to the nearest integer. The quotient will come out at 135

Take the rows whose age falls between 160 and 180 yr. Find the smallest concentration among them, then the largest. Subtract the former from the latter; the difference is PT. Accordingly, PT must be 0.9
